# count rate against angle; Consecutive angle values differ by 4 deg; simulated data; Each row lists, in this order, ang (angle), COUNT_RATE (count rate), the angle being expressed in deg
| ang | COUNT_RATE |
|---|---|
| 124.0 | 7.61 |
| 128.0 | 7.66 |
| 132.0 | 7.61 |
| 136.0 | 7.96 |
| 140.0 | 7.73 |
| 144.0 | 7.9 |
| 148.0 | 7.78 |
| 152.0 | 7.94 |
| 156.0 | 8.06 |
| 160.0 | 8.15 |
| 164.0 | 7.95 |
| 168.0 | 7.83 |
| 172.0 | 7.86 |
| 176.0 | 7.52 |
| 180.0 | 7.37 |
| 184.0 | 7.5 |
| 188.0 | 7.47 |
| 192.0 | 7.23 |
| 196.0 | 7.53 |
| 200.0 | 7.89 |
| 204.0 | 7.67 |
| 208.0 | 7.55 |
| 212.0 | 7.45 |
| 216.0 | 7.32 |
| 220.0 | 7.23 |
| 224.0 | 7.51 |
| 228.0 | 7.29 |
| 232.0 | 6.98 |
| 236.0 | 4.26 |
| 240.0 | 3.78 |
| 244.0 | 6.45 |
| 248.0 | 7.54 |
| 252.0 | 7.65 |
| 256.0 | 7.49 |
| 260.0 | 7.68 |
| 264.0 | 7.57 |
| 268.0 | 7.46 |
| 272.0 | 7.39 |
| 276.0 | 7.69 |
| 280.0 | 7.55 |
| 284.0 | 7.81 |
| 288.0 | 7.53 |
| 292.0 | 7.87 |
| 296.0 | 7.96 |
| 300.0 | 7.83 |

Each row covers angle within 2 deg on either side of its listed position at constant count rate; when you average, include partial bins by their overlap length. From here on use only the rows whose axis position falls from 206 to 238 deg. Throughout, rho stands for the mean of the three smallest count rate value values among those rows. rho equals 6.16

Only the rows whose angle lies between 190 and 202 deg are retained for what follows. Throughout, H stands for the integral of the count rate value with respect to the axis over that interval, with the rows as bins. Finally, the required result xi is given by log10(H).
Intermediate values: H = 91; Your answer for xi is 1.96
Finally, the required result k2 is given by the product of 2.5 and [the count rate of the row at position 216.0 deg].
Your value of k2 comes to 18.3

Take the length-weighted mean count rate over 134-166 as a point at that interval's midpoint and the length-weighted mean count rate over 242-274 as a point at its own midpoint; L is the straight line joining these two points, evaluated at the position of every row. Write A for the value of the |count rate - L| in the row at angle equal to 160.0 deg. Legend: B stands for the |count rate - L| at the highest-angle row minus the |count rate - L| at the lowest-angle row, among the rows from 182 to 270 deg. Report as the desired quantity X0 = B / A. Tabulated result -0.6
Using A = 0.3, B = -0.16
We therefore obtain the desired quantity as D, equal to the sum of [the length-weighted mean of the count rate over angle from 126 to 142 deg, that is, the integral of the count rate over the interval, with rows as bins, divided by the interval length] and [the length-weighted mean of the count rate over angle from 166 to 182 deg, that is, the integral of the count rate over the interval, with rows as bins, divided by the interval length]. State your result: 15.4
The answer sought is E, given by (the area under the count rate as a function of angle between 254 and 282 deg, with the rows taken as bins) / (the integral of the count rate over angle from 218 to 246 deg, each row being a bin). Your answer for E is 1.2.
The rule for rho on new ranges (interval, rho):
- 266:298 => 7.46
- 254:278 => 7.45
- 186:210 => 7.41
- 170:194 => 7.36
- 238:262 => 5.91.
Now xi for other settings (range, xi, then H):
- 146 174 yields 2.35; 222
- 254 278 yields 2.26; 181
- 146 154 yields 1.80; 63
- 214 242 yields 2.25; 177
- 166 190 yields 2.26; 182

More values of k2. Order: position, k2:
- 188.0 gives 18.7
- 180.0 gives 18.4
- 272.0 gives 18.5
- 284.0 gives 19.5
